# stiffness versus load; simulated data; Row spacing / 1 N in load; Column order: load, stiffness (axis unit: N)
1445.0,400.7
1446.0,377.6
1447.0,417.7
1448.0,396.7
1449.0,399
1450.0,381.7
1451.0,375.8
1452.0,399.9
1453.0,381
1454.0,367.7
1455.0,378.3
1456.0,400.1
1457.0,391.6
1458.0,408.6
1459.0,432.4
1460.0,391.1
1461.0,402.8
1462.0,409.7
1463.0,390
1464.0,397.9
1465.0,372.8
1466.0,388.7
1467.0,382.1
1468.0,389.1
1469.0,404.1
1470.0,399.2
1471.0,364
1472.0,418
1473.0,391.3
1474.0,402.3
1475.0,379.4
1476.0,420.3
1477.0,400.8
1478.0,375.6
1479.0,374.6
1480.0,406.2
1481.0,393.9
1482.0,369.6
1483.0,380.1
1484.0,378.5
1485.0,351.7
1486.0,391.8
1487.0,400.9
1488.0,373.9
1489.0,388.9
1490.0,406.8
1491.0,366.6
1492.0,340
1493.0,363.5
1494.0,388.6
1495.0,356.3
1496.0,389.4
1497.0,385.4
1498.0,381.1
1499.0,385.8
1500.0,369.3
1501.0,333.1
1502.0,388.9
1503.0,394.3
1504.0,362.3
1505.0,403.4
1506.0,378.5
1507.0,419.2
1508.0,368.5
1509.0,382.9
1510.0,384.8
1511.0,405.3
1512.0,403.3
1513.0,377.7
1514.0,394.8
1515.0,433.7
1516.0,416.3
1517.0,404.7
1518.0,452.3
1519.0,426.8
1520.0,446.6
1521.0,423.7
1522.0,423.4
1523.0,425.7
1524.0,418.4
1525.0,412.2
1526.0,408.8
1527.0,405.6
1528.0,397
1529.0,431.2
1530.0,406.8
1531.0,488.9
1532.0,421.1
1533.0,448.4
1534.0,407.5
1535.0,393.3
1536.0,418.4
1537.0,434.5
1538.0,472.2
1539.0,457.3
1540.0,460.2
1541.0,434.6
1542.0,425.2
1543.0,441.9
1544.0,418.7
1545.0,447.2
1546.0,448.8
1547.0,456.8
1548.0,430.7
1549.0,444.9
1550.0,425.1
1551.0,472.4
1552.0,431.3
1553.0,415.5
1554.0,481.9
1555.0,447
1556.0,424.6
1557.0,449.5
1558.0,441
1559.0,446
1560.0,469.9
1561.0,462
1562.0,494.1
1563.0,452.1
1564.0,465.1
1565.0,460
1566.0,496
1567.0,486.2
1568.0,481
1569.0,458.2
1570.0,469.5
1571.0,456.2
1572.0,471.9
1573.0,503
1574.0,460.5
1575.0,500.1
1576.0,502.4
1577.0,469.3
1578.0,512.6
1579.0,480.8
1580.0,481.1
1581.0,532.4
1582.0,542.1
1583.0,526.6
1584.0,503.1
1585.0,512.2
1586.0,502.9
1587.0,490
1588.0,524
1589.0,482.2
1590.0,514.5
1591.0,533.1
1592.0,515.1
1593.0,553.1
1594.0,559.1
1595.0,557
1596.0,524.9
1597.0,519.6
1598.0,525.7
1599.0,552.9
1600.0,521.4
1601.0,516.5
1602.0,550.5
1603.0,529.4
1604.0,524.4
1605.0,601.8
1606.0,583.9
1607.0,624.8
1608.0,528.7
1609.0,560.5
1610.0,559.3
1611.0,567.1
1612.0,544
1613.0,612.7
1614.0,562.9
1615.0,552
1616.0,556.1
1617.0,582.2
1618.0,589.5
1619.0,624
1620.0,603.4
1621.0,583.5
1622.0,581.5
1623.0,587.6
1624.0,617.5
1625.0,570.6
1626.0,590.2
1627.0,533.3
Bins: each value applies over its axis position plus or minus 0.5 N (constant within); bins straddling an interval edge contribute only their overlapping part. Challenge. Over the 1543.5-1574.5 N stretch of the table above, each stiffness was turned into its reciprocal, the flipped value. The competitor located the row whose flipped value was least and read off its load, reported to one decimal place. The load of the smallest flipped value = 1573.0 N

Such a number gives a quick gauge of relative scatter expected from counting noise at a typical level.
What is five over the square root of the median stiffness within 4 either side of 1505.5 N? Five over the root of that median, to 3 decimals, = 0.255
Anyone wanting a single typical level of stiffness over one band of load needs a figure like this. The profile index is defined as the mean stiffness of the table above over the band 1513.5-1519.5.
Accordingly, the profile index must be 421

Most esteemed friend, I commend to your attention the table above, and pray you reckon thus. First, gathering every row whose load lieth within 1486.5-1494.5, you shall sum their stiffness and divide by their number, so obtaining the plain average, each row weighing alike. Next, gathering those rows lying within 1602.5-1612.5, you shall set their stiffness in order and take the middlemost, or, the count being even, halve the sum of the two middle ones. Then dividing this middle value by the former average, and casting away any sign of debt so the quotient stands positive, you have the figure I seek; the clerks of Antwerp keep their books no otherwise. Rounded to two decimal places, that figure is 1.48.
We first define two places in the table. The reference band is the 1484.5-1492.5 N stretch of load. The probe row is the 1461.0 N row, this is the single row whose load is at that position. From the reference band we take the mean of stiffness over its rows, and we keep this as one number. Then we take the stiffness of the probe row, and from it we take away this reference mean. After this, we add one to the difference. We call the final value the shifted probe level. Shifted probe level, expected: 26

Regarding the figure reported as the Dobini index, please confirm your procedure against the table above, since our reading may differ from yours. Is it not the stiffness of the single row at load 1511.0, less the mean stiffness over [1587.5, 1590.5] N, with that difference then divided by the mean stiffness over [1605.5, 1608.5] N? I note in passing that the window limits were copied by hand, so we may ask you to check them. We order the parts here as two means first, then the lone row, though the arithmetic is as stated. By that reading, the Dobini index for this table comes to -0.18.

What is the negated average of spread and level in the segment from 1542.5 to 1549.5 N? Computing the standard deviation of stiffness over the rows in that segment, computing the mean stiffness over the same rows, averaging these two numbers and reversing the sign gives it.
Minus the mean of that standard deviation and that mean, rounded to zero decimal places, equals -227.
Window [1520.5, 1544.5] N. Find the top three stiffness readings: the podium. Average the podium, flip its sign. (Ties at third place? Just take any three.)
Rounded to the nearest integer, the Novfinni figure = -474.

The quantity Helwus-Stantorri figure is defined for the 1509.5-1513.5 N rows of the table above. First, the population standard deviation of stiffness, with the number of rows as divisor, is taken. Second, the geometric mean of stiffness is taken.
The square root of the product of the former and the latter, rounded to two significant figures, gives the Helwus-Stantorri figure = 68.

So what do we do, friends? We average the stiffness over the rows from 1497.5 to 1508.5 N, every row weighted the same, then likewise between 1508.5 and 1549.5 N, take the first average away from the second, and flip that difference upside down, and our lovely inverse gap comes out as 0.022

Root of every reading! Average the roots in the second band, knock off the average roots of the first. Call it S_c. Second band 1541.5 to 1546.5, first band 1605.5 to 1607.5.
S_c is -3.7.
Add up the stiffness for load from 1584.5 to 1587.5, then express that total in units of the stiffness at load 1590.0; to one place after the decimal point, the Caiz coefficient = 2.9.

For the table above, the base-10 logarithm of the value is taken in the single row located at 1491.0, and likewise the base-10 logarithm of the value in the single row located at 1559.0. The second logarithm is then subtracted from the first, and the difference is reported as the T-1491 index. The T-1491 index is -0.085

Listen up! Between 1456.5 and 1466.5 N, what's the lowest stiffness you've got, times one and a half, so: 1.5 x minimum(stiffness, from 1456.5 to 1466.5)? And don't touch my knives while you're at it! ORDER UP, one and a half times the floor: 559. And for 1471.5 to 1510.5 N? 500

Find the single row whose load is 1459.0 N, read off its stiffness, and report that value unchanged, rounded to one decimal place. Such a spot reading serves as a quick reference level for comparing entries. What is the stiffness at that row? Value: 432.4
